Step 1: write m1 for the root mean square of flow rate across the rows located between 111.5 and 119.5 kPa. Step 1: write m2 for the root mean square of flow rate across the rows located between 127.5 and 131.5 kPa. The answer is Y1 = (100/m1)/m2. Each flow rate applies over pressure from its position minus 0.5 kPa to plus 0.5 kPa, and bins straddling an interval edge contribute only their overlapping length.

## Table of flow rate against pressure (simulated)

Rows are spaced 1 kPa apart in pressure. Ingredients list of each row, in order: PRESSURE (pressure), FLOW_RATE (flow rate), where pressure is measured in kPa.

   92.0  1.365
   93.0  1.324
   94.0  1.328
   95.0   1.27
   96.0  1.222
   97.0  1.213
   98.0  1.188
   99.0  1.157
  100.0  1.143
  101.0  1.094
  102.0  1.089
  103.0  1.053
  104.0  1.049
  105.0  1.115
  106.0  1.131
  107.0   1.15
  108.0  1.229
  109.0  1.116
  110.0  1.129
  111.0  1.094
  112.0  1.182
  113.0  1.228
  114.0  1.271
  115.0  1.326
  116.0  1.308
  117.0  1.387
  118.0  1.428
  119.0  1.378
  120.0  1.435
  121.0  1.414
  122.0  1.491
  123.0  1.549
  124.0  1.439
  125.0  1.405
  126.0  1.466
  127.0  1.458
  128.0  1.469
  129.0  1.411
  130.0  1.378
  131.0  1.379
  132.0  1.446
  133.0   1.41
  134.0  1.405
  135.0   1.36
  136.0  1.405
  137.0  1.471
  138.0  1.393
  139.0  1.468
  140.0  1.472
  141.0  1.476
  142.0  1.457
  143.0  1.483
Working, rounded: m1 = 1.32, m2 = 1.41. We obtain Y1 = 53.9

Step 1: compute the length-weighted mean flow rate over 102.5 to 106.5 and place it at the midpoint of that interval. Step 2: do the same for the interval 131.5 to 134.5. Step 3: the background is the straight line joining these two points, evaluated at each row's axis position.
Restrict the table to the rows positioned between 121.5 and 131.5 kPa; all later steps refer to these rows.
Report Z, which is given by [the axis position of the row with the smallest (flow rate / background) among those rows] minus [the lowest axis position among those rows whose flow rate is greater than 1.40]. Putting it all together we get 9 kPa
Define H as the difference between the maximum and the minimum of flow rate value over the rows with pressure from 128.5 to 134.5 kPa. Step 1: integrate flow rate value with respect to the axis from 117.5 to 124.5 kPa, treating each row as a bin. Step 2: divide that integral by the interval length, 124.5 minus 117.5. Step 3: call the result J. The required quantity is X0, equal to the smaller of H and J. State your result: 0.068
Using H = 0.068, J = 1.45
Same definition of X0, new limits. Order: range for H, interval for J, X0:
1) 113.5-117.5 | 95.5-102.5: 0.116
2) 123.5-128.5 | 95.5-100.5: 0.064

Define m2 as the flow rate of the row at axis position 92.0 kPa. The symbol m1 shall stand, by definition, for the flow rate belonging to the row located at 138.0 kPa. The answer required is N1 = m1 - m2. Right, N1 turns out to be 0.03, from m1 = 1.393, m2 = 1.365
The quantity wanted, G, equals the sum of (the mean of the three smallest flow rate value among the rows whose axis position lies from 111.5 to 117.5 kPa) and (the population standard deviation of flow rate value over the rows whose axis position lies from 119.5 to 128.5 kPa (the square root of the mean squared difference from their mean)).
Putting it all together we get 1.27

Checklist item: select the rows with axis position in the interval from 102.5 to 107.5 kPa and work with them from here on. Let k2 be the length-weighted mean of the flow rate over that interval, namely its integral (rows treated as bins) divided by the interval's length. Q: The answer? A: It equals 1.10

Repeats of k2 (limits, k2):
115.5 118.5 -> 1.37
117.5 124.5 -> 1.45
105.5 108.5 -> 1.17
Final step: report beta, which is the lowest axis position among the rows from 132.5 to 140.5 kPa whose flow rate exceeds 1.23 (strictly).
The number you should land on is 133.0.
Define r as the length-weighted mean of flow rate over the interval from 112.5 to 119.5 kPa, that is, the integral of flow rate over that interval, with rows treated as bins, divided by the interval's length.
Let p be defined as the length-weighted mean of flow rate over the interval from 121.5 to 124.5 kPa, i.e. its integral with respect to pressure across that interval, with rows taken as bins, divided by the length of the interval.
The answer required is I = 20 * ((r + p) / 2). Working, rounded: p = 1.49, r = 1.33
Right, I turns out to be 28.3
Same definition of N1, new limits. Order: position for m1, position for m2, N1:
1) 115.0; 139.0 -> -0.14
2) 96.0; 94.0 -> -0.11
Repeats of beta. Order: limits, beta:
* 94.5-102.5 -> 95.0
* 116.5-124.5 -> 117.0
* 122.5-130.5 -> 123.0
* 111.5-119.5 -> 114.0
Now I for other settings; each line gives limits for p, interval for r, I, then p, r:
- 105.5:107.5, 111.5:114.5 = 23.7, 1.14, 1.23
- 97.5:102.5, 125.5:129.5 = 25.9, 1.13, 1.45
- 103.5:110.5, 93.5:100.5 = 23.5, 1.13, 1.22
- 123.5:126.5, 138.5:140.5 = 29.1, 1.44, 1.47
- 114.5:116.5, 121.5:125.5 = 27.9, 1.32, 1.47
